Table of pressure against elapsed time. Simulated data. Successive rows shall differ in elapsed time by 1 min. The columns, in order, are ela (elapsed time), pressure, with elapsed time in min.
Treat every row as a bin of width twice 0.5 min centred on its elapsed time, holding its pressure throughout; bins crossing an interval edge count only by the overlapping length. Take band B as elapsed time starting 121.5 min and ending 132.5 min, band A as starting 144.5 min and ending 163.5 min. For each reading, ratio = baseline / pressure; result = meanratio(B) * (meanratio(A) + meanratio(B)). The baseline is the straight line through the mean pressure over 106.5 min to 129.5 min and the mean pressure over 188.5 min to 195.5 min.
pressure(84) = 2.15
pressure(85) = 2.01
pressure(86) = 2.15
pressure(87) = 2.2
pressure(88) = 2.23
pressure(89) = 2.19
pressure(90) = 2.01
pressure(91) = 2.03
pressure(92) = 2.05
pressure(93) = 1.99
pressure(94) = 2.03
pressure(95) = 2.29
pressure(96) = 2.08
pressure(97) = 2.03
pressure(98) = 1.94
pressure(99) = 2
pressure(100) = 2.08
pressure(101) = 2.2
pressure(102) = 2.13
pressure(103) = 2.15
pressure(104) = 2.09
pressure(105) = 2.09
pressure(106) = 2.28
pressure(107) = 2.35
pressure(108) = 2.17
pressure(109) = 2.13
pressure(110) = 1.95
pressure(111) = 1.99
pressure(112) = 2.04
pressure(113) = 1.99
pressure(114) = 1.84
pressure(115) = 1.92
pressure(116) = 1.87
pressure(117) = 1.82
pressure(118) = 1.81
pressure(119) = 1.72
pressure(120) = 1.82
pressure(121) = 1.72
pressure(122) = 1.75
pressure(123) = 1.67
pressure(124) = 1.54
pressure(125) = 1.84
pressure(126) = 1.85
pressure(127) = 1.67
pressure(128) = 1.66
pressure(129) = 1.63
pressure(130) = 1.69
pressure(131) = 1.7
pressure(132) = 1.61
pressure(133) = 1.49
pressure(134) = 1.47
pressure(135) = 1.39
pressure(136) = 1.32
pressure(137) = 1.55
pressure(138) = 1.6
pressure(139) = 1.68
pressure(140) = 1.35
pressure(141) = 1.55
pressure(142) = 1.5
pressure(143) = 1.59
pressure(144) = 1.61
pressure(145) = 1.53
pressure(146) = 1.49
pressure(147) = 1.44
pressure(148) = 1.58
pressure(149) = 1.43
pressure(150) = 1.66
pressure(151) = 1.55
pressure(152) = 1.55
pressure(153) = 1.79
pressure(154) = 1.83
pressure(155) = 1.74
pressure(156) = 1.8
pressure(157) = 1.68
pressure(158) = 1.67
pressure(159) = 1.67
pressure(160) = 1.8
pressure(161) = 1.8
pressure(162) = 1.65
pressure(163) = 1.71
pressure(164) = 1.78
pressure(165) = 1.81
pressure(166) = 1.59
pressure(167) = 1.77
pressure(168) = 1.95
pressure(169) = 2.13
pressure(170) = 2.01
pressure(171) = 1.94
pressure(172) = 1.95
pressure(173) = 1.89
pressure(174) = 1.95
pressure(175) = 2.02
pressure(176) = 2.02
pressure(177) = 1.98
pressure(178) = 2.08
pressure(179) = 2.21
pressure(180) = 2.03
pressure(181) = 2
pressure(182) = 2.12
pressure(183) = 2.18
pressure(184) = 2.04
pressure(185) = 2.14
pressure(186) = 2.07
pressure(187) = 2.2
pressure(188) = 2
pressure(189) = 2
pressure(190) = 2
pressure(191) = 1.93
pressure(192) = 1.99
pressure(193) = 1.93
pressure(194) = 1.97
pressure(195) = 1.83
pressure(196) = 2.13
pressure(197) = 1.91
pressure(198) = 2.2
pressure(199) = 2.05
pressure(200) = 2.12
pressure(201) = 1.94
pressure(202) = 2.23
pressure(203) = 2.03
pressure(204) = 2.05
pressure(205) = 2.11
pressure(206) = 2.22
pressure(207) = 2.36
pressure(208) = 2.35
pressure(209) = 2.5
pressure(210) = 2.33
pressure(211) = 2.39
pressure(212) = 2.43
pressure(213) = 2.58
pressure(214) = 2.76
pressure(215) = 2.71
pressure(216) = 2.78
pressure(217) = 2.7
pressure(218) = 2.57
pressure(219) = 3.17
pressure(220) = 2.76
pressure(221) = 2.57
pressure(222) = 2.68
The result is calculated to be 2.5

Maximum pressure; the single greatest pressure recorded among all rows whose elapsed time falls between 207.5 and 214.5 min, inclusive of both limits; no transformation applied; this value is 2.76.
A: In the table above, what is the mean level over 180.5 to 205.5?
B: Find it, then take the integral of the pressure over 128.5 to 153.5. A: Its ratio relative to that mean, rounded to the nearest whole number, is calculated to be 19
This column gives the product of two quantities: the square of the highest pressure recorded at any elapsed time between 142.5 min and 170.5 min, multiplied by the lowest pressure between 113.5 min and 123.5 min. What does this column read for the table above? 7.6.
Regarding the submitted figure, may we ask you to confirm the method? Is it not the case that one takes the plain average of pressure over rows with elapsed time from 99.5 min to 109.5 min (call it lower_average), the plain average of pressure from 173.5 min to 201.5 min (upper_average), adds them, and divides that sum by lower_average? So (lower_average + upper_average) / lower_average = 1.94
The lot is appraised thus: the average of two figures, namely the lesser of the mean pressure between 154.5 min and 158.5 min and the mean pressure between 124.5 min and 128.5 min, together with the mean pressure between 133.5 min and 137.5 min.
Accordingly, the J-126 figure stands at 1.6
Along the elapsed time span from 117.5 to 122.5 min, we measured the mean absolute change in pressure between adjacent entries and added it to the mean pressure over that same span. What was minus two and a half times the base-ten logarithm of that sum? -0.66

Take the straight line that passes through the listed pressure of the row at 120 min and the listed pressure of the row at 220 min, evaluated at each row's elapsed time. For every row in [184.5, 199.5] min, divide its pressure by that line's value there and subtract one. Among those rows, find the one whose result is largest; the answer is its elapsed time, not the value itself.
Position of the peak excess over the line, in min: 187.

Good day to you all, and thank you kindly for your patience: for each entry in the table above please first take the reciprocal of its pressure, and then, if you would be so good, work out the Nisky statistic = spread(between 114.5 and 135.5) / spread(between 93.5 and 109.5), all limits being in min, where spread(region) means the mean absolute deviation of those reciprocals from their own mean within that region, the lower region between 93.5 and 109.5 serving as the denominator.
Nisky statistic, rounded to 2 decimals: 2.11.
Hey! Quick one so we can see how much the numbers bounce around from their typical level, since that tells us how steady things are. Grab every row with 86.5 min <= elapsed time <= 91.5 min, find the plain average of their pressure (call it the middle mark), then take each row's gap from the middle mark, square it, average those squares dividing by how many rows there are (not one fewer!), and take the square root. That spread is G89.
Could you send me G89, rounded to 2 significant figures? 0.093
